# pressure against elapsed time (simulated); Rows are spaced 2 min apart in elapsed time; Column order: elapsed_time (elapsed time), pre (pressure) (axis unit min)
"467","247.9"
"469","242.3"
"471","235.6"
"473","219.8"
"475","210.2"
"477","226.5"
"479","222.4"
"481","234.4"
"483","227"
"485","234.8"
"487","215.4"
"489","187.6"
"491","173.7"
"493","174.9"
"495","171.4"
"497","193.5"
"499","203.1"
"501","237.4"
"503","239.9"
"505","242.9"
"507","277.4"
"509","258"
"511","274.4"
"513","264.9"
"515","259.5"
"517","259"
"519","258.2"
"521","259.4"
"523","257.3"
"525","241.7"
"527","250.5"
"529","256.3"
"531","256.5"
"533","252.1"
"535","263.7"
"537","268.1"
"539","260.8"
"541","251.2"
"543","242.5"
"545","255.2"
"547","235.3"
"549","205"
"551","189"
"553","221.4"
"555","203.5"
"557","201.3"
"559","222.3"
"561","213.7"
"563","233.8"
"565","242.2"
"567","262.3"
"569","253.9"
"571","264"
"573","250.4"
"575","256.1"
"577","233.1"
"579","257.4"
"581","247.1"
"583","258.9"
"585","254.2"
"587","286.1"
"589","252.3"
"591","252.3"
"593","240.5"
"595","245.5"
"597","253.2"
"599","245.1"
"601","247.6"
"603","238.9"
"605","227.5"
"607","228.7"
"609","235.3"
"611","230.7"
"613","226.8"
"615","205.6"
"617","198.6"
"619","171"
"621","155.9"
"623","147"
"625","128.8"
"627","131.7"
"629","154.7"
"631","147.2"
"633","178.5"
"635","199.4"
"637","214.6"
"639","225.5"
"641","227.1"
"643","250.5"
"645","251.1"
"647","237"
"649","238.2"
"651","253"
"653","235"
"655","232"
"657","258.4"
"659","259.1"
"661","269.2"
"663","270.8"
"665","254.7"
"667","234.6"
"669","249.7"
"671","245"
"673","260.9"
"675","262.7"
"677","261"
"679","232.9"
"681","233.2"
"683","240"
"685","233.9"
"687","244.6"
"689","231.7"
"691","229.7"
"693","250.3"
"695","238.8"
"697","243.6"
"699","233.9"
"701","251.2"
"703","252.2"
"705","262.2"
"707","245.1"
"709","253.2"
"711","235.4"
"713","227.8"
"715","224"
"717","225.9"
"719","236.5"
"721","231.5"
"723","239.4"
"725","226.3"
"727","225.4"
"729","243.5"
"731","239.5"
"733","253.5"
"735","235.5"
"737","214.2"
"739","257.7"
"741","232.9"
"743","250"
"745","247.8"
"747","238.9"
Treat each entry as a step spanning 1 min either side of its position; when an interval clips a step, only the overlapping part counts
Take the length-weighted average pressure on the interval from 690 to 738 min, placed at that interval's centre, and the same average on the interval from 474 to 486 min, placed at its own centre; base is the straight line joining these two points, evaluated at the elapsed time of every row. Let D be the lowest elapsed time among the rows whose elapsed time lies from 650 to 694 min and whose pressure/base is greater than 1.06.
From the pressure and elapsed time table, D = 651 min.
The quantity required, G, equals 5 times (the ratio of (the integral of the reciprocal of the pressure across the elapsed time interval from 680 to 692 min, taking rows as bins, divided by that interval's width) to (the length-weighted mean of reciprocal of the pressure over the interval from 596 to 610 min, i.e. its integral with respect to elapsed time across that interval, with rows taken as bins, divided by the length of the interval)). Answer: 5.1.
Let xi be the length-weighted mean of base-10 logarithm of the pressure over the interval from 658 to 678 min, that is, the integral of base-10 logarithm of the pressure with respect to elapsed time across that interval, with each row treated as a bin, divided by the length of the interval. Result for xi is 2.41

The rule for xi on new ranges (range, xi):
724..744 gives 2.38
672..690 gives 2.39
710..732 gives 2.37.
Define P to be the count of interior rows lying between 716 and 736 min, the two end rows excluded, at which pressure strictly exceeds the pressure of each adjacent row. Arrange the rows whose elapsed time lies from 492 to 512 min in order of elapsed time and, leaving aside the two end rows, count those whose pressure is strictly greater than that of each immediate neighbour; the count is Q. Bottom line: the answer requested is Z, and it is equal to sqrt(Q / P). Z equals 0.5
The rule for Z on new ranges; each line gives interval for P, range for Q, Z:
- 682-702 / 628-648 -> 0.6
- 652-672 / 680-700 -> 1.4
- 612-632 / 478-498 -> 1.7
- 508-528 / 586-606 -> 1.0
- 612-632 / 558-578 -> 1.7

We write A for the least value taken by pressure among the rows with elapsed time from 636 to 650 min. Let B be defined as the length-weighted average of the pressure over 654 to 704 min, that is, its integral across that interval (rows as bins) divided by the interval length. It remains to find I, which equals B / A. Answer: 1.15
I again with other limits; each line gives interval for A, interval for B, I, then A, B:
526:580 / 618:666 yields 1.12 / 189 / 212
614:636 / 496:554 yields 1.91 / 128.8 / 246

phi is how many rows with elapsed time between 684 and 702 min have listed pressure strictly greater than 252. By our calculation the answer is 0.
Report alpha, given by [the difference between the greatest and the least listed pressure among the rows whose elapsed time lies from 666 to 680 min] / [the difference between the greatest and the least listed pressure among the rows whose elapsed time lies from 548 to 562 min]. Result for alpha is 0.9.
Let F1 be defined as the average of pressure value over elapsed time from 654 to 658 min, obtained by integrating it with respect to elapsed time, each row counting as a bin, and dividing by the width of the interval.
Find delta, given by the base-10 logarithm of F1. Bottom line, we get 2.39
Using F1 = 245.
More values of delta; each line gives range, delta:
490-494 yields 2.24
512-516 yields 2.42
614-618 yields 2.31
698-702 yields 2.38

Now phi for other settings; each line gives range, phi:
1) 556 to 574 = 3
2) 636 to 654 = 1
